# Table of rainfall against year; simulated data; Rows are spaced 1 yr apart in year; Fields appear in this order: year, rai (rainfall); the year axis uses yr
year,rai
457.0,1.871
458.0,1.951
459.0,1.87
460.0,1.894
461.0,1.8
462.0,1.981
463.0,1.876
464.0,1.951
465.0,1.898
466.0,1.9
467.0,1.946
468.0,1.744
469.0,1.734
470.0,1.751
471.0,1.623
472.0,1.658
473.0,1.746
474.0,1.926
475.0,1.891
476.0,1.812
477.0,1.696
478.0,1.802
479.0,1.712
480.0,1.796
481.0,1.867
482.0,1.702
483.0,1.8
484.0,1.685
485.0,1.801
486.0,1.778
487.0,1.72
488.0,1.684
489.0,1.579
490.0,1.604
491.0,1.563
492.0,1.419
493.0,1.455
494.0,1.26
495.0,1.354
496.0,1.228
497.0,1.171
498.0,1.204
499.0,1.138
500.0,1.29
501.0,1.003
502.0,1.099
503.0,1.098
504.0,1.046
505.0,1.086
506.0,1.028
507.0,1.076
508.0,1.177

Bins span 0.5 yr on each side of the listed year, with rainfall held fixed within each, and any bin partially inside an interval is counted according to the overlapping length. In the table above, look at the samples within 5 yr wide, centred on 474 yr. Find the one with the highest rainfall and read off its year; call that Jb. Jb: 474.0 yr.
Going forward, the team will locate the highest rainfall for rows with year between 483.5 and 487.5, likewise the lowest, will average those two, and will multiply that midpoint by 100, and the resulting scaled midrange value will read 174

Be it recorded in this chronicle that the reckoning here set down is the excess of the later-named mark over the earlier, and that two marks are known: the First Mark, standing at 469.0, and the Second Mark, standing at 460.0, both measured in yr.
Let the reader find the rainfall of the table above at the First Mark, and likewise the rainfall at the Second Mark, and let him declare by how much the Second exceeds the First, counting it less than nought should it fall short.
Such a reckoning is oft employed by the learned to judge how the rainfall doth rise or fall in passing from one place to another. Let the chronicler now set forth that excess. 0.16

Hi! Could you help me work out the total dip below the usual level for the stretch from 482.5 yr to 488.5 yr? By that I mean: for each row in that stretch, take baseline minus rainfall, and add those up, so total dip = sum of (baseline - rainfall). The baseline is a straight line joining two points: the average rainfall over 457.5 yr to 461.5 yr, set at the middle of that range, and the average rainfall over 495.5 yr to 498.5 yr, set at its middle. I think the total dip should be -2.0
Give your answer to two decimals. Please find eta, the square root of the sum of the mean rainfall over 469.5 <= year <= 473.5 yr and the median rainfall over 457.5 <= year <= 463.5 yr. 1.89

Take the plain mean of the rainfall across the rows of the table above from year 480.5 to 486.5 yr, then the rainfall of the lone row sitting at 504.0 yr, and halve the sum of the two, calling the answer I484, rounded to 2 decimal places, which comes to 1.41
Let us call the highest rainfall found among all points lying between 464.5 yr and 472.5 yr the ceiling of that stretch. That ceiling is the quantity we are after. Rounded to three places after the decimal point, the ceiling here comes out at 1.946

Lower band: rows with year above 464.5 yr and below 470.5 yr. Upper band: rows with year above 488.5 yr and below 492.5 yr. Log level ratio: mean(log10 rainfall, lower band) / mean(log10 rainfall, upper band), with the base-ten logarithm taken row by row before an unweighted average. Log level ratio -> 1.40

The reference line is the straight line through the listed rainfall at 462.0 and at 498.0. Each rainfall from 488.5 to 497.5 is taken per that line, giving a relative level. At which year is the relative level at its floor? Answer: 497.0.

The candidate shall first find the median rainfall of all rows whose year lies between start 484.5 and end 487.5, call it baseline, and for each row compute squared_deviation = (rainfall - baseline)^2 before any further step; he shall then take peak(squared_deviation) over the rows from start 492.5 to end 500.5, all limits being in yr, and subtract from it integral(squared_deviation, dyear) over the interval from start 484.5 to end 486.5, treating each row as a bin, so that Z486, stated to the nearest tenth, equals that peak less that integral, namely 0.4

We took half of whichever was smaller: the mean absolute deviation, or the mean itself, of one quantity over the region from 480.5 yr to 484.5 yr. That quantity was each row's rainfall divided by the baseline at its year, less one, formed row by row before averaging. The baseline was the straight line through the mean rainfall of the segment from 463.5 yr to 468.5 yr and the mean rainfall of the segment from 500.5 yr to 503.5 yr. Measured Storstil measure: 0.019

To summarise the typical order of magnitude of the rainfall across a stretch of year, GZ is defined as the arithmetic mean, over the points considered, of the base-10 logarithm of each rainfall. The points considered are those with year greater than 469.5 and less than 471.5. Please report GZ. 0.227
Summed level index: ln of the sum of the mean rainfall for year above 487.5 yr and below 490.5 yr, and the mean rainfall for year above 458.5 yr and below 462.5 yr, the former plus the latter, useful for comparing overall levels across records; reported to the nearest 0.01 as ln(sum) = 1.26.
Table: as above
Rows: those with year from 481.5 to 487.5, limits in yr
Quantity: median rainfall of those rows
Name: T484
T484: 1.75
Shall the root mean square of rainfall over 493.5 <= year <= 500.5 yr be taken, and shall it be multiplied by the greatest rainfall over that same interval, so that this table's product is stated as 1.7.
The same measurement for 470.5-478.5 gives 3.4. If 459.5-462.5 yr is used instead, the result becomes 3.8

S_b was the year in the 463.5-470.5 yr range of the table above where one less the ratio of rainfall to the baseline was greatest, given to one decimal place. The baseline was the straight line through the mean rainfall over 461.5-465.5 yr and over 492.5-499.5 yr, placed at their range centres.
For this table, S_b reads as 468.0 yr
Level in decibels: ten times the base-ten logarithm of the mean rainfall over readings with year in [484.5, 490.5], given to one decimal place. 2.3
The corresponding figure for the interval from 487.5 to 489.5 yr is 2.1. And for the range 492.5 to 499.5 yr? 1.0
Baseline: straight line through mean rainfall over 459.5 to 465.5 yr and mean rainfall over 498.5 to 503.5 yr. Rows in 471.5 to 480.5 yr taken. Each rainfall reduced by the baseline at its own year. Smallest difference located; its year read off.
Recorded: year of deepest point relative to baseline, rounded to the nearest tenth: 472.0 yr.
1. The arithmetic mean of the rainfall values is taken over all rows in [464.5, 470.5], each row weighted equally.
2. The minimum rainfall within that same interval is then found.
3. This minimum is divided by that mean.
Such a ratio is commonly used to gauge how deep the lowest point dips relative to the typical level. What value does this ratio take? 0.948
